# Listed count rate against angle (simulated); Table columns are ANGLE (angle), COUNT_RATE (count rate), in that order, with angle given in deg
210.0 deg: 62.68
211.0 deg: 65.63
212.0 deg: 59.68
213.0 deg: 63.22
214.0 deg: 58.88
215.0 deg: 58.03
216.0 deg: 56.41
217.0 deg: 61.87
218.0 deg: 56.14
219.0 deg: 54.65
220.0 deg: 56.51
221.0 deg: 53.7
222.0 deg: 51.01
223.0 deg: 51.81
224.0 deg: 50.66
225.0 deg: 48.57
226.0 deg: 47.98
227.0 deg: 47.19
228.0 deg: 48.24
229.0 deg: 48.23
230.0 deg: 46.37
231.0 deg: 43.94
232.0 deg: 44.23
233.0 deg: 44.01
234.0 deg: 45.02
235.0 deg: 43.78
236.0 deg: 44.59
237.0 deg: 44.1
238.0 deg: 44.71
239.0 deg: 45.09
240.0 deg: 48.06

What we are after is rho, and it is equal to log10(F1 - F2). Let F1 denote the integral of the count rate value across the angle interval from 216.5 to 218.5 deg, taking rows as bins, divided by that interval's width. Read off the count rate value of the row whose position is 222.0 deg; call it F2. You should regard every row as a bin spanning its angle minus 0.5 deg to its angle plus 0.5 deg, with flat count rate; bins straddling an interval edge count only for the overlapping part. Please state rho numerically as 0.90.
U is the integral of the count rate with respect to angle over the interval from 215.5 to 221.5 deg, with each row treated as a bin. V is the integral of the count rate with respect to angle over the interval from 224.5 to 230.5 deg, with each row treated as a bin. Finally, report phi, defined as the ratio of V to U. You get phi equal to 0.8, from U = 339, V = 287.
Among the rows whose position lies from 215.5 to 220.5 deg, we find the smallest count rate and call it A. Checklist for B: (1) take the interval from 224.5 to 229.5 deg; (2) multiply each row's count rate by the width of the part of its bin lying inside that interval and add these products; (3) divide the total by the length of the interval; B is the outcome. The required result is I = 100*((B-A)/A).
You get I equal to -12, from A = 54.65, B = 48.0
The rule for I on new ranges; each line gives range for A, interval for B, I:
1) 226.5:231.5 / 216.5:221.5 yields 29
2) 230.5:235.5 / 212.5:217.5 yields 36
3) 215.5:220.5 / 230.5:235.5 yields -19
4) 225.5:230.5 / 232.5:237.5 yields -4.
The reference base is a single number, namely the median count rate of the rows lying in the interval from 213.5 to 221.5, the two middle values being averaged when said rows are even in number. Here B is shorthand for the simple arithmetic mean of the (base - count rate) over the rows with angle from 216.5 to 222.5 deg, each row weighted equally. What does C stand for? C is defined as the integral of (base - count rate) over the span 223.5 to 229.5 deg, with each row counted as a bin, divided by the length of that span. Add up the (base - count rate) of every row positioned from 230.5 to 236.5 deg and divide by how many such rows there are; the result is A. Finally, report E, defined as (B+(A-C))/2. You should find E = 3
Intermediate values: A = 12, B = 1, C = 8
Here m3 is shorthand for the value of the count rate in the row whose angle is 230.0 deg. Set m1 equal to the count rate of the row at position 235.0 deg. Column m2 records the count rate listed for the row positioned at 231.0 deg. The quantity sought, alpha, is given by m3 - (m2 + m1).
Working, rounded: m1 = 43.78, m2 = 43.94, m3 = 46.37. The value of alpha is -41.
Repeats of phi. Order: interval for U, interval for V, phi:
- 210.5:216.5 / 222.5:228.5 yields 0.8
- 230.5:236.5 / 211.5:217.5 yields 1.3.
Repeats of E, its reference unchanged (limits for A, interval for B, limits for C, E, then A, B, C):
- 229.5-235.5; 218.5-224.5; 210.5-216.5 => 10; 12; 3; -4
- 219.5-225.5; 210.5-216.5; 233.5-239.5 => -6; 4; -4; 12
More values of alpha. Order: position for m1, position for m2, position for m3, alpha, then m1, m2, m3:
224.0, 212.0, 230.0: -64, 50.66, 59.68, 46.37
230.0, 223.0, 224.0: -48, 46.37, 51.81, 50.66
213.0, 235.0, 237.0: -63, 63.22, 43.78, 44.1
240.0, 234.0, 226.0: -45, 48.06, 45.02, 47.98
